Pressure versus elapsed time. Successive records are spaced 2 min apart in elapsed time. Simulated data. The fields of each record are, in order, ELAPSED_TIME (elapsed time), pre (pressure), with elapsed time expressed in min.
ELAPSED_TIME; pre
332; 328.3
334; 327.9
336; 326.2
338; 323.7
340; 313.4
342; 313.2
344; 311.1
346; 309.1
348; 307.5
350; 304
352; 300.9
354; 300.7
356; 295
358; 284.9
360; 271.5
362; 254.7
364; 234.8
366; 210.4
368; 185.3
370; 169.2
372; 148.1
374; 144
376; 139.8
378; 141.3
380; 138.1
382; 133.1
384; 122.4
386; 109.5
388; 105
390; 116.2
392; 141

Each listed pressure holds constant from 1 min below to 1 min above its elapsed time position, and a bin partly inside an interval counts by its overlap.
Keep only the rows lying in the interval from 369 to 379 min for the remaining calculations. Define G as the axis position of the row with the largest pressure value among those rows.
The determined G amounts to 370 min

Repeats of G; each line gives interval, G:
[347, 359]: 348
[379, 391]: 380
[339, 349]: 340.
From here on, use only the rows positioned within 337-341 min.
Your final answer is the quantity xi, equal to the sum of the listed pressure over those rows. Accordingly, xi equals 637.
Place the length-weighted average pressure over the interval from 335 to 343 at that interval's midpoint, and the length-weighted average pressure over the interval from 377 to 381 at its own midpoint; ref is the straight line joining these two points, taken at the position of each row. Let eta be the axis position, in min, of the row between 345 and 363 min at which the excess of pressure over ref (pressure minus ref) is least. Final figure 346 min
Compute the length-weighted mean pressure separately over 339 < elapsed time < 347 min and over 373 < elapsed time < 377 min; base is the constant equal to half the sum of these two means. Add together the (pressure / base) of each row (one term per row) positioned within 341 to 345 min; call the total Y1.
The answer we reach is 2.8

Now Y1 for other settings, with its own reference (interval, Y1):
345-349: 2.7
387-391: 1.0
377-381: 1.2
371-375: 1.3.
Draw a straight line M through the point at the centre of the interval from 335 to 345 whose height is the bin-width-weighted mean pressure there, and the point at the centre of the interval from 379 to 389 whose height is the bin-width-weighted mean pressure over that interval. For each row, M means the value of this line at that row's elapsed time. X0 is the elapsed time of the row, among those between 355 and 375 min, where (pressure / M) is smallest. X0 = 372 min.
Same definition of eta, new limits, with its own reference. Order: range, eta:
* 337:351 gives 340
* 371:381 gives 372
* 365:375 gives 372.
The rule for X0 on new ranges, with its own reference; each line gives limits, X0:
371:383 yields 372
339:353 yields 340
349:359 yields 350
